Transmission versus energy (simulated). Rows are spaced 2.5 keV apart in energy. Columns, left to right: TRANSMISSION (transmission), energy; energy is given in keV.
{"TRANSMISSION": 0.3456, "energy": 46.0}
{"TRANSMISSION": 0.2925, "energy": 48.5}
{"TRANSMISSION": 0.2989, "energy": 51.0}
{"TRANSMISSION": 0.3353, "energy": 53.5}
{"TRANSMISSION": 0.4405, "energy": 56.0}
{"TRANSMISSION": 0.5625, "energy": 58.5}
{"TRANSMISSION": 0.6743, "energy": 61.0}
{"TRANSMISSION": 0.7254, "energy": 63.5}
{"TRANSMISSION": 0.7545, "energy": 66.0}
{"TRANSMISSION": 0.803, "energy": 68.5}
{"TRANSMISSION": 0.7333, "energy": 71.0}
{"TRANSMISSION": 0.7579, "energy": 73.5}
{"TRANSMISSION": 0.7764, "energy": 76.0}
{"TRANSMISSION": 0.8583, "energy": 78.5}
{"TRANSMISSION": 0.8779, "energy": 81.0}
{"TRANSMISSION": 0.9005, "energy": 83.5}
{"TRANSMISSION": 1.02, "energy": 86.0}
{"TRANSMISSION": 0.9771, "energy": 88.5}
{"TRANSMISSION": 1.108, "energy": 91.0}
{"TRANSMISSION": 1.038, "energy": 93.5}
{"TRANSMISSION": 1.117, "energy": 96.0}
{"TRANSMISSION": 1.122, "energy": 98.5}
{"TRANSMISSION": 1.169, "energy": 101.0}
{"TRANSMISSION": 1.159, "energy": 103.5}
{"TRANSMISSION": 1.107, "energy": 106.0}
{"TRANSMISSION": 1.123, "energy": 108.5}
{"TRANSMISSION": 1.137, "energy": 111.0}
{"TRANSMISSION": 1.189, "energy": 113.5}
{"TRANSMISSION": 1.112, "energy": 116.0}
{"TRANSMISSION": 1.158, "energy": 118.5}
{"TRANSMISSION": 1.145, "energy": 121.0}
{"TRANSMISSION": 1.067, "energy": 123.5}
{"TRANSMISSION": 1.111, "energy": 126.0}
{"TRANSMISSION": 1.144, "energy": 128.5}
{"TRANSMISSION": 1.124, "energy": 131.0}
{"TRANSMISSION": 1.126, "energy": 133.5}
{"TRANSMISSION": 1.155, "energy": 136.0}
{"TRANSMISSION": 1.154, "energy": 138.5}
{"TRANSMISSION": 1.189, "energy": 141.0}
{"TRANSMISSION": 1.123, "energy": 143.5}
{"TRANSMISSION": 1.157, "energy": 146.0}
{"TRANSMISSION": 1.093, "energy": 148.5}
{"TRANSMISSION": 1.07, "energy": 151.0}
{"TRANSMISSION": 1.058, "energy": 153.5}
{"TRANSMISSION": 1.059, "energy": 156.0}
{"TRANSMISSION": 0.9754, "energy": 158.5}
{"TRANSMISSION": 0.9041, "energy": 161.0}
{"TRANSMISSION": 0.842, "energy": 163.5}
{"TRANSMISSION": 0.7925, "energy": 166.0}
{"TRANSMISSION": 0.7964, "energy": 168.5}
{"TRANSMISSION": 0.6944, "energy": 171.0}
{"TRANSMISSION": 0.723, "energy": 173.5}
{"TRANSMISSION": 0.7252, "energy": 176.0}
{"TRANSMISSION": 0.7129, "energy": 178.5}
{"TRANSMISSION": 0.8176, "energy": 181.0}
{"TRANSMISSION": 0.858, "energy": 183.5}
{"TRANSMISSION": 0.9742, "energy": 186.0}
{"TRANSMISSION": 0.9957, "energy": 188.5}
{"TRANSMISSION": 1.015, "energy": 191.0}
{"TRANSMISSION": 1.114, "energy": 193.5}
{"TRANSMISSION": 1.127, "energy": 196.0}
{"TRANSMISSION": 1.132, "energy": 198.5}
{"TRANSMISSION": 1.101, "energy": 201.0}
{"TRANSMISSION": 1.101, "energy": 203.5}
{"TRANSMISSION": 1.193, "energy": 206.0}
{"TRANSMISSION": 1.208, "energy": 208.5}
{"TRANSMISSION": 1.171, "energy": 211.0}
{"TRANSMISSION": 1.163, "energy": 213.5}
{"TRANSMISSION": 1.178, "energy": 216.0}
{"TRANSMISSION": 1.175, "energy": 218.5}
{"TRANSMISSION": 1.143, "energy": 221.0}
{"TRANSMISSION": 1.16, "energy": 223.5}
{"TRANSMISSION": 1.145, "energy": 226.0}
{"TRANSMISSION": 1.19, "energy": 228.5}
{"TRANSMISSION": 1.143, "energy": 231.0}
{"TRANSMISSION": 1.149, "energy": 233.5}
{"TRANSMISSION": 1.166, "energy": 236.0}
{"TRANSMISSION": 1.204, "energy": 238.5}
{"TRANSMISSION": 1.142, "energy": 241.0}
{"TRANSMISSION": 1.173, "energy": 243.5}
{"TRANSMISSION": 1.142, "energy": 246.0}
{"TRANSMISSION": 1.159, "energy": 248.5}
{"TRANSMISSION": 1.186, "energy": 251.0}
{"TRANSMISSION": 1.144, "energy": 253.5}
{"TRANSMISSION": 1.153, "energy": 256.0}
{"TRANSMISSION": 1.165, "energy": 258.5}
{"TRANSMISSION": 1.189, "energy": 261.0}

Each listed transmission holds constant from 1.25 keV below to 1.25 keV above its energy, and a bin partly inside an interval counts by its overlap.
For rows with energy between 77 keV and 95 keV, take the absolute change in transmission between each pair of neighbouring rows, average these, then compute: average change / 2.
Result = 0.034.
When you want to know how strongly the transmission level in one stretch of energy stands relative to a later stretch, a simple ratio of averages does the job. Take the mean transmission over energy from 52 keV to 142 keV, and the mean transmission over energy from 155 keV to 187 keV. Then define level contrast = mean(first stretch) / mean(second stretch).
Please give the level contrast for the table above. 1.16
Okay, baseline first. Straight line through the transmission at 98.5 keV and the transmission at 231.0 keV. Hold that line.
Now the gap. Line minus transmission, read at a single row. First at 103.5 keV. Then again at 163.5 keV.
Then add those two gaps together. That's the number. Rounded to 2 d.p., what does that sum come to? 0.25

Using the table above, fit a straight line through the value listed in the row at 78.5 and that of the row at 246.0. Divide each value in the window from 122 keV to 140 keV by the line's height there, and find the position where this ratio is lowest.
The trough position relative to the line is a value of 123.5 keV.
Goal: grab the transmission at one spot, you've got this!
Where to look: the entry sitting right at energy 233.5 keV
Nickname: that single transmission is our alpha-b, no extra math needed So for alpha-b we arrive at 1.149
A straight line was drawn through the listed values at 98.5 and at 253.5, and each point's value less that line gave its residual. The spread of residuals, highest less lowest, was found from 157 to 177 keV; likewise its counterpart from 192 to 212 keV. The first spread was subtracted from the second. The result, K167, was -0.18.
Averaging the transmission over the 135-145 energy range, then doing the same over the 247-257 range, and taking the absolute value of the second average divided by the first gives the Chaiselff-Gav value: 1.00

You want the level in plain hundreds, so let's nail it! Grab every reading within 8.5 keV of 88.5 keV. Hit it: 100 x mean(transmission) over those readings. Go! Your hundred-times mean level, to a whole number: 101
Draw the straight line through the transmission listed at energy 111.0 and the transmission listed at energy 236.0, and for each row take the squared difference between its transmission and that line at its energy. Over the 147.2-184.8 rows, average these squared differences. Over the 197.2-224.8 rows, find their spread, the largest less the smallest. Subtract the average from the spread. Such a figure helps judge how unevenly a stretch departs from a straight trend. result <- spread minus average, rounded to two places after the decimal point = -0.09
